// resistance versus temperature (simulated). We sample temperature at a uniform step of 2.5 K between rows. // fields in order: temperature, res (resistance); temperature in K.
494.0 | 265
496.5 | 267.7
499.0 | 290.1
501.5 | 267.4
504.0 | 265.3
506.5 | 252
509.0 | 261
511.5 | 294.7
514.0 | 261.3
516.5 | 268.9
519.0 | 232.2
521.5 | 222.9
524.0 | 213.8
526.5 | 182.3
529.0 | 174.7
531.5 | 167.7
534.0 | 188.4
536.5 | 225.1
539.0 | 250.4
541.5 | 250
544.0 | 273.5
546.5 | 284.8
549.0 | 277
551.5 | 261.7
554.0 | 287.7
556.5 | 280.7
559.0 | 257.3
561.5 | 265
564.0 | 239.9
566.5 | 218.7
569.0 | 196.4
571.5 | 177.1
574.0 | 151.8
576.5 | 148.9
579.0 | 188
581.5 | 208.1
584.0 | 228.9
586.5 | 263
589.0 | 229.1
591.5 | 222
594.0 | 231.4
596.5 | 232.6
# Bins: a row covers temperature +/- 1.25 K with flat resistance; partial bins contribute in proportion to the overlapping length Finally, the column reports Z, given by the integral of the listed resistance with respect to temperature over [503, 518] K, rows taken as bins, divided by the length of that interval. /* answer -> 267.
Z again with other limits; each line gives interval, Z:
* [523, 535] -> 185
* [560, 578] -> 200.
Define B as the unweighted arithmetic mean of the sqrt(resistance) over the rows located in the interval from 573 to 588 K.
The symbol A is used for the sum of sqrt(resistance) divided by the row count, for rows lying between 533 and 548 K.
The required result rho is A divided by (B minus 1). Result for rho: 1.20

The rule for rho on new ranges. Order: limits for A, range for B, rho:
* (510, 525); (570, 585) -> 1.26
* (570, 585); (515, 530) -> 0.99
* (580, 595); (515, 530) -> 1.11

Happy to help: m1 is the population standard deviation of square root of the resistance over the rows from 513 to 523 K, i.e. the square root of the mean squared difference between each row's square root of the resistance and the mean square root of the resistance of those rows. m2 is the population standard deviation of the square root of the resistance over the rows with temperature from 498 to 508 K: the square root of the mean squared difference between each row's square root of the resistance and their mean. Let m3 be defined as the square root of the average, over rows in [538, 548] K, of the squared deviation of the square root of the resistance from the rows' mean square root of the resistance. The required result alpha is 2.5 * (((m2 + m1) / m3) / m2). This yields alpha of 13.5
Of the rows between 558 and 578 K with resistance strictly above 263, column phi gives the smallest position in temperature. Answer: 561.5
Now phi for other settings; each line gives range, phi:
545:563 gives 546.5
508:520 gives 511.5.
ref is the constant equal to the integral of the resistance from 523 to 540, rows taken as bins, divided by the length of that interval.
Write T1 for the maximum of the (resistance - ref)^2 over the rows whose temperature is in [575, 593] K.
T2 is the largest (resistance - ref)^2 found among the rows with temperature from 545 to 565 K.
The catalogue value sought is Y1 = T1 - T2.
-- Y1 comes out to -3751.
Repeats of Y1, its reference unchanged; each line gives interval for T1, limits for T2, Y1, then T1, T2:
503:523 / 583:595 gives 5037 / 9080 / 4044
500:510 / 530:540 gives 2023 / 4623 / 2600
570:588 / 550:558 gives -3751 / 4044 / 7795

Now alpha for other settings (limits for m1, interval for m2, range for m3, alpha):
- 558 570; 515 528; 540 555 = 11.8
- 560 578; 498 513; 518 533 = 11.5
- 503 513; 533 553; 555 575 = 2.6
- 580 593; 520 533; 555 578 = 2.7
